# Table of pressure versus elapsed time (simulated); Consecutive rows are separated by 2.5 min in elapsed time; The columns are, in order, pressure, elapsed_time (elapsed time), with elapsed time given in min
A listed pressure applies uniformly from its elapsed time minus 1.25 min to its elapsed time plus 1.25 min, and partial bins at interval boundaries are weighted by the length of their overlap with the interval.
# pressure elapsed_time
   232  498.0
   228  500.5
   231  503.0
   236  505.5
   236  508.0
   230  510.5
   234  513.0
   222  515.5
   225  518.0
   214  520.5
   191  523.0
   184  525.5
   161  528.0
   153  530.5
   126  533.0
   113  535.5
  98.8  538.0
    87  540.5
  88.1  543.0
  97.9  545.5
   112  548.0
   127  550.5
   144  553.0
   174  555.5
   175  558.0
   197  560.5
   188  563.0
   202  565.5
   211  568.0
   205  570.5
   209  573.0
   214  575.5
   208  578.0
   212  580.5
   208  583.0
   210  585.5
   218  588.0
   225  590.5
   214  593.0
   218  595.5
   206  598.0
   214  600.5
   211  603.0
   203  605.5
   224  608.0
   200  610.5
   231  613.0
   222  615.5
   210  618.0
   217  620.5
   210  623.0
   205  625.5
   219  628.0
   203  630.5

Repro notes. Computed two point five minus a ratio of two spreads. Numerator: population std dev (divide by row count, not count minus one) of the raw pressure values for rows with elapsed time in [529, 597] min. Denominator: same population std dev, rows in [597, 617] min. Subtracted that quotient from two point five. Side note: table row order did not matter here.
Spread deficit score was -2.1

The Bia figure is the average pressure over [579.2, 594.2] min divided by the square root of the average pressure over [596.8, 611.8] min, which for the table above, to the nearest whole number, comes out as 15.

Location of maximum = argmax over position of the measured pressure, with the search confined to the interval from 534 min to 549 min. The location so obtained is 535.5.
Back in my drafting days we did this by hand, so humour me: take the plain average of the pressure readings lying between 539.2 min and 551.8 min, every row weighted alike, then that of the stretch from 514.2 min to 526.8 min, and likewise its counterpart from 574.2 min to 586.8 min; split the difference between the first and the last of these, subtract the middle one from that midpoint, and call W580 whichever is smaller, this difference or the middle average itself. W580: -51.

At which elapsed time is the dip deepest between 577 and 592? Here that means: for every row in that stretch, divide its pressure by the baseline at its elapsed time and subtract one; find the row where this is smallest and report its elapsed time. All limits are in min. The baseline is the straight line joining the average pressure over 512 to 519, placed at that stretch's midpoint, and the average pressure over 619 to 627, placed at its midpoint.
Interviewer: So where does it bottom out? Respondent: 578.0 min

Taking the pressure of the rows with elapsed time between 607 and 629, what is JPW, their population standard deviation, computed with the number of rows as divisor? 9.3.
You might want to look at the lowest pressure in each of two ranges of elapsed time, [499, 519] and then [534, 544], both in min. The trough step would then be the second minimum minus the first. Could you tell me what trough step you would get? -135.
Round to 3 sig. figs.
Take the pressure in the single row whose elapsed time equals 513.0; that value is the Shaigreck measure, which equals 234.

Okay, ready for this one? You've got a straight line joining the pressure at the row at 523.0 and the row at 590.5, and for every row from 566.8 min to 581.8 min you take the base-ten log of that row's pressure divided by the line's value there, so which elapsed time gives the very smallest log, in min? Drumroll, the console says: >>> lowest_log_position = 578.0 min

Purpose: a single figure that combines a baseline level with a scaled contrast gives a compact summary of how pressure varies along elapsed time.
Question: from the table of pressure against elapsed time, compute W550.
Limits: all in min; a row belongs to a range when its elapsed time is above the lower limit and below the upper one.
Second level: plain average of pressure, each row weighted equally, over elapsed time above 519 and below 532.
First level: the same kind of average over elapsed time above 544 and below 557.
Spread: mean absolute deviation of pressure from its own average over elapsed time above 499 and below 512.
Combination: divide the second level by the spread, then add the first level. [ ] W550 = 190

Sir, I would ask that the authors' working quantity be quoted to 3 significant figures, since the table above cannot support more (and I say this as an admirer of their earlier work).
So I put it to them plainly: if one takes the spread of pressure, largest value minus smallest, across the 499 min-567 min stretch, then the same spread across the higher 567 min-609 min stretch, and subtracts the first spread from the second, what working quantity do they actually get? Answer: -127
